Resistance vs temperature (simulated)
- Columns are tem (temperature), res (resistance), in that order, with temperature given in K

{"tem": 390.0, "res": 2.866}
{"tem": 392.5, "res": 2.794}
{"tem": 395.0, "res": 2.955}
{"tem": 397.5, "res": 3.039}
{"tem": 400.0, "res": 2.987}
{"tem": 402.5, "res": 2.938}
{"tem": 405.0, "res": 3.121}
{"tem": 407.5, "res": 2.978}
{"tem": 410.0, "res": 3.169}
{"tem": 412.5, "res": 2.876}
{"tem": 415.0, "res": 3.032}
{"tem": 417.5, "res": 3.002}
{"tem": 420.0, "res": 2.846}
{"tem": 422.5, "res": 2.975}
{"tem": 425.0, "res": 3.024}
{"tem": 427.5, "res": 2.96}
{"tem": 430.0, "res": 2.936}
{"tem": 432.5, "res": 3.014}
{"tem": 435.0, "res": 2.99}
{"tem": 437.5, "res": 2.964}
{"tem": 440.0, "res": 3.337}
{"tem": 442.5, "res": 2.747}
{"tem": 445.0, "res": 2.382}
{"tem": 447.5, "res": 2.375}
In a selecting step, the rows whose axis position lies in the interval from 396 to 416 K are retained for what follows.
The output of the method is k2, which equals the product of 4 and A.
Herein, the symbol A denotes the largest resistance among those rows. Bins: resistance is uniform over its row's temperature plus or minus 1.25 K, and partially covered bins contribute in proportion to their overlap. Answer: 12.7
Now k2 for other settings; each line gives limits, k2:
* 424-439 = 12.1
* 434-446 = 13.3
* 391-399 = 12.2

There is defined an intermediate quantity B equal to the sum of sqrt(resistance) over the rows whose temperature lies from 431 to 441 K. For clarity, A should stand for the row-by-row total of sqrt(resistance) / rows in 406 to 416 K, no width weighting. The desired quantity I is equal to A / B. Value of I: 0.99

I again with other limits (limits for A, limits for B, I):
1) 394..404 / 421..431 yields 1.00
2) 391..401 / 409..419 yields 0.99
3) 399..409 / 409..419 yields 1.00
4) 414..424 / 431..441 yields 0.98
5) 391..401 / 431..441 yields 0.98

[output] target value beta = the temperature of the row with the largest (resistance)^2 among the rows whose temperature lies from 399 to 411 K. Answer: 410.0 K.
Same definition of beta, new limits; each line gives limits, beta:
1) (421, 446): 440.0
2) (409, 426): 410.0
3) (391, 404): 397.5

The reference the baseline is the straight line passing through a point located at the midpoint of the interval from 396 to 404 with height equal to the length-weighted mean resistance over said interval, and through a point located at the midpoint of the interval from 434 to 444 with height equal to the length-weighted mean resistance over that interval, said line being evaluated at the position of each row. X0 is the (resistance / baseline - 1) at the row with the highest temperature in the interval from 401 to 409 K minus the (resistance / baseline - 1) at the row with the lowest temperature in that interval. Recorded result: 0.013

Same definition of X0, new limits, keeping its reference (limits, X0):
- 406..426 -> 0.015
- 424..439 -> -0.020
